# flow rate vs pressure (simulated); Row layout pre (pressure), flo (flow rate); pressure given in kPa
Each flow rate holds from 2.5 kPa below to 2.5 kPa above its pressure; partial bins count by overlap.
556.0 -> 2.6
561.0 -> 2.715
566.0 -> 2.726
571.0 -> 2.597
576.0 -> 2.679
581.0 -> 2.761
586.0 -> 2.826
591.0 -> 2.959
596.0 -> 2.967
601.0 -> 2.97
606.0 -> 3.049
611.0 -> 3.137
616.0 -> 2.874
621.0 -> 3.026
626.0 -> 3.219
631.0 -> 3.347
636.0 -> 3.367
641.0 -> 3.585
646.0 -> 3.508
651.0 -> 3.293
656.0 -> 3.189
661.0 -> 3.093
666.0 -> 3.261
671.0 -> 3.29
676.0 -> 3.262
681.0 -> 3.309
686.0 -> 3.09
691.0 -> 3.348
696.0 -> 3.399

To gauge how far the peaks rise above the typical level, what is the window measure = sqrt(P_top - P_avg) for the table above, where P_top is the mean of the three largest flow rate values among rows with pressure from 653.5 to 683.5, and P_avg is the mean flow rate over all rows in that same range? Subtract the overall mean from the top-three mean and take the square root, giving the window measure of 0.230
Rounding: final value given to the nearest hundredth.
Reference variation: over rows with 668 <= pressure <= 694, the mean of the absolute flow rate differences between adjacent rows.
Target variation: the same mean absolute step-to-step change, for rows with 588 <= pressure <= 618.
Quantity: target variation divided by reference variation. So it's 0.64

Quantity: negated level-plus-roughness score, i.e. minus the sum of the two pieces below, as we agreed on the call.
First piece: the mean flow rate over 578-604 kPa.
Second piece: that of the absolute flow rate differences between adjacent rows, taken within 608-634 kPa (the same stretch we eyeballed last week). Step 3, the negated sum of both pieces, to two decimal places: -3.08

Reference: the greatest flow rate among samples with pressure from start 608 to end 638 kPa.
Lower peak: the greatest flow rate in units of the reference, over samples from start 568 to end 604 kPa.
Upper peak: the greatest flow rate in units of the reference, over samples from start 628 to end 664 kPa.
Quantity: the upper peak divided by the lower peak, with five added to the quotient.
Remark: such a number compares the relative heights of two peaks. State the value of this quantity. 6.21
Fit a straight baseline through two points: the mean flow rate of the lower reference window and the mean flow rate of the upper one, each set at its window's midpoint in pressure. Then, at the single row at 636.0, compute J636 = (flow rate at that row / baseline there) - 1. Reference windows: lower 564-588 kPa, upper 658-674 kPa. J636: 0.10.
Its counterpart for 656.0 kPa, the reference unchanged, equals 0.01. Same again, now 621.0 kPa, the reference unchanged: 0.02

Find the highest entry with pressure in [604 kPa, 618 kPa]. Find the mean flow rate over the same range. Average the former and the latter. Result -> 3.1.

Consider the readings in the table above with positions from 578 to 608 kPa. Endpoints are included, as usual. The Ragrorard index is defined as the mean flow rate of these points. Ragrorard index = 2.92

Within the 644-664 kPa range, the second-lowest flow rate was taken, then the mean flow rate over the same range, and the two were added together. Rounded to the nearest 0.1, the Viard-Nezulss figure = 6.5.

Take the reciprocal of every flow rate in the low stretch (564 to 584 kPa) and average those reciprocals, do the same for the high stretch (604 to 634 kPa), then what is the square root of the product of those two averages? 0.346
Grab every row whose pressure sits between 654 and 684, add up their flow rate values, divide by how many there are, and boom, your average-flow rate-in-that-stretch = 3.2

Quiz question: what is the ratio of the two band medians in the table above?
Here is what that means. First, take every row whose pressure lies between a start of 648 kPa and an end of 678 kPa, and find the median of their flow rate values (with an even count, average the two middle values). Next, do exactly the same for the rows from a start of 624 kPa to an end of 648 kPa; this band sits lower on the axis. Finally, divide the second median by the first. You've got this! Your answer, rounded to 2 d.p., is 1.03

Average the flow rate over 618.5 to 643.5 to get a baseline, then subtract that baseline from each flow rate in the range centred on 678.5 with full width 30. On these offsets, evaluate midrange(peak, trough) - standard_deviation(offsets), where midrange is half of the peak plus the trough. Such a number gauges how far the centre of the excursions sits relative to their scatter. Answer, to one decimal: -0.2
